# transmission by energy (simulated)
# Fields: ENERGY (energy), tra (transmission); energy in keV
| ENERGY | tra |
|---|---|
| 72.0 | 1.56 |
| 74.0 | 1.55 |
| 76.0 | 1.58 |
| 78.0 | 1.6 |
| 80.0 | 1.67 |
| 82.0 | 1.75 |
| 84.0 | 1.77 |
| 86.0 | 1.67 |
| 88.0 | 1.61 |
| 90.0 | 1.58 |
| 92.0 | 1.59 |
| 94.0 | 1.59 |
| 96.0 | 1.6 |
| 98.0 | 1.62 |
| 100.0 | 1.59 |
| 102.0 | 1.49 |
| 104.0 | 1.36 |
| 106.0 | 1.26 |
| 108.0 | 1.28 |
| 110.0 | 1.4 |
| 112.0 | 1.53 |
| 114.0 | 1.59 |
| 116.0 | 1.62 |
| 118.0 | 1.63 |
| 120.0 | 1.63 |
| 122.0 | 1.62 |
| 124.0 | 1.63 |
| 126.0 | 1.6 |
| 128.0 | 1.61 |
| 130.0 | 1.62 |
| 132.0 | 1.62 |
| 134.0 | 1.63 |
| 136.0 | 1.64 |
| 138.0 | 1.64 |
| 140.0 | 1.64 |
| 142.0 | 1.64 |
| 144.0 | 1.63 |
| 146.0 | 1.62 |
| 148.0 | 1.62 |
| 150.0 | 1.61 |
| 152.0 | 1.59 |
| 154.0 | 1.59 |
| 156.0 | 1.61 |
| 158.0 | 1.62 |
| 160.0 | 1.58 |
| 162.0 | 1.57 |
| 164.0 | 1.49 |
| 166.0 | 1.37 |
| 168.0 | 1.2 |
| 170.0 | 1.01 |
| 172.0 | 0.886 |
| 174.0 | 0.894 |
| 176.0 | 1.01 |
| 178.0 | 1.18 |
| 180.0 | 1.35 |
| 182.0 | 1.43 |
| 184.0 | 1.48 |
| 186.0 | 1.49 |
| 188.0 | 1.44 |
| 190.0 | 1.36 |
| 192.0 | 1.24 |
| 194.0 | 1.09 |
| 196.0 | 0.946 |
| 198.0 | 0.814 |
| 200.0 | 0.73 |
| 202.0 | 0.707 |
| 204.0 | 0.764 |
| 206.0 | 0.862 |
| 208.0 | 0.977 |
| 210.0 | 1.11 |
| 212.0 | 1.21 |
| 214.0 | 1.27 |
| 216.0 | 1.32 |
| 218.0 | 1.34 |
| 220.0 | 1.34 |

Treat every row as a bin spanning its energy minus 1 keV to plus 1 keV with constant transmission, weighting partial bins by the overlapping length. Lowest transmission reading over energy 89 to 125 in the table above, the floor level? 1.26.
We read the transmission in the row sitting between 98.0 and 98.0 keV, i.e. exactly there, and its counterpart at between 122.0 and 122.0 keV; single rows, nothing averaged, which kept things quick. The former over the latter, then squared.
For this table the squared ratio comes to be 1.0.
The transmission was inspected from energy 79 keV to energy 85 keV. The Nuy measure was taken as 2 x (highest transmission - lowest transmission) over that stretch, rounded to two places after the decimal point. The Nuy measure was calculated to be 0.20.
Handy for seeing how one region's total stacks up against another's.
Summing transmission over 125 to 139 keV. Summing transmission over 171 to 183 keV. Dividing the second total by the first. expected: 0.6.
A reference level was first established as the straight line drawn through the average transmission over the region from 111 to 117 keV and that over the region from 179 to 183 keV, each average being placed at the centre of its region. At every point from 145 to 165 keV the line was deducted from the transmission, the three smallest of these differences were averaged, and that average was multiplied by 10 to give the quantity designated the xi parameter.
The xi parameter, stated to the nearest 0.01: 0.98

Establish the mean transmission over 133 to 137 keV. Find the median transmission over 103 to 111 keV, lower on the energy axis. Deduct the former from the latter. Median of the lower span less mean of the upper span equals -0.3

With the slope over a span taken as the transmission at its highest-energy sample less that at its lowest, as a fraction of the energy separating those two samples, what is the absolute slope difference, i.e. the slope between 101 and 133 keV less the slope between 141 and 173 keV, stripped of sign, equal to 0.029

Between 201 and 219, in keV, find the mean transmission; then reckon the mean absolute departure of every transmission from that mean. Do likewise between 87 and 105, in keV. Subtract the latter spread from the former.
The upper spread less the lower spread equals 0.15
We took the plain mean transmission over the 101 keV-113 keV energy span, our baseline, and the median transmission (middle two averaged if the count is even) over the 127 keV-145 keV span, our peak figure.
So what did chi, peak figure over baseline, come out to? 1.18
